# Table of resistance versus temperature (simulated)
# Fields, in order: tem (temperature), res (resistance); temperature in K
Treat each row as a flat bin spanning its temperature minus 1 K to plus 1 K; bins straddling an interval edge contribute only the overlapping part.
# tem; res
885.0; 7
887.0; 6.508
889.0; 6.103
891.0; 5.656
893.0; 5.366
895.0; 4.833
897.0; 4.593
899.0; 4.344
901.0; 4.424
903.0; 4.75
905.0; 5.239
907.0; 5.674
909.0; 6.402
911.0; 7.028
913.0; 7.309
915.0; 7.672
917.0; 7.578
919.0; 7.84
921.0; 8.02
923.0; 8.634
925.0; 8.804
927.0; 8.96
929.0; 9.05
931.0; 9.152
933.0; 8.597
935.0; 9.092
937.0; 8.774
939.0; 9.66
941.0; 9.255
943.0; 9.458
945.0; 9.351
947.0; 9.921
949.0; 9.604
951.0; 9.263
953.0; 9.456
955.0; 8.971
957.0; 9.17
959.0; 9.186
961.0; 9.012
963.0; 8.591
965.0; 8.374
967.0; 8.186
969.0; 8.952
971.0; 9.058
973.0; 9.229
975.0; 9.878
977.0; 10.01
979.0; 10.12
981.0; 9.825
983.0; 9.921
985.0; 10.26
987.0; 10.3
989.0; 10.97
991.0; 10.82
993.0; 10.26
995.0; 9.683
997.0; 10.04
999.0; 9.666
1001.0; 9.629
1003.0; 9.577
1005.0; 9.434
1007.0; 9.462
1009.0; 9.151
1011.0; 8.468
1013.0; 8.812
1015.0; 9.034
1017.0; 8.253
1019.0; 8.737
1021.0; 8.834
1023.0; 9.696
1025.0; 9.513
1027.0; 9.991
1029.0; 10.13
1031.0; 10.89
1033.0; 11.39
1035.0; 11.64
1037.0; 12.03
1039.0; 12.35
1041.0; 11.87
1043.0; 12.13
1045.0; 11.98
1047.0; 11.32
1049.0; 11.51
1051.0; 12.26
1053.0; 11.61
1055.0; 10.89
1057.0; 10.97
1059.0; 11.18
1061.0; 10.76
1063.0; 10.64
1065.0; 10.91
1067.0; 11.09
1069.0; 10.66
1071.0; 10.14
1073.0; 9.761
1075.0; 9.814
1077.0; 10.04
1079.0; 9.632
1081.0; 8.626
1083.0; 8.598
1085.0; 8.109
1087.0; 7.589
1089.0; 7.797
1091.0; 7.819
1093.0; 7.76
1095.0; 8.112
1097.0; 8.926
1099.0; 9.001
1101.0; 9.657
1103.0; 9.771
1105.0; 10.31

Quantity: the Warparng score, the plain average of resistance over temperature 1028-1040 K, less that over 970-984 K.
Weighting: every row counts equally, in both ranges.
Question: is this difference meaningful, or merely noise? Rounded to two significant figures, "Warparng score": 1.7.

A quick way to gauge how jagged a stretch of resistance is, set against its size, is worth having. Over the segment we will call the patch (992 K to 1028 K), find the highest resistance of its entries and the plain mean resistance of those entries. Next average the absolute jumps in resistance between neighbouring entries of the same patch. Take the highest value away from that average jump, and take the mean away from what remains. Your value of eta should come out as -19.3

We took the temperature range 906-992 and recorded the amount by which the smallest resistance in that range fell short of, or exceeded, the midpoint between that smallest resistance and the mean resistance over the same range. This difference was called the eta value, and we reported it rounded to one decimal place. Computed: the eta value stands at -1.6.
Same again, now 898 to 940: -1.6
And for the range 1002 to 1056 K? -1.1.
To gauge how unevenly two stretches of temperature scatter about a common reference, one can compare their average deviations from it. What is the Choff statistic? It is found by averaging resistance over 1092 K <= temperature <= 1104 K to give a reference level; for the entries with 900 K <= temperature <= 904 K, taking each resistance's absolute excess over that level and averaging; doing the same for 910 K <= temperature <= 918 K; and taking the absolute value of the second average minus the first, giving 2.81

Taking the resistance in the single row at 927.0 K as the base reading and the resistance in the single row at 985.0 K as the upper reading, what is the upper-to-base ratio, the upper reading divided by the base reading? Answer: 1.15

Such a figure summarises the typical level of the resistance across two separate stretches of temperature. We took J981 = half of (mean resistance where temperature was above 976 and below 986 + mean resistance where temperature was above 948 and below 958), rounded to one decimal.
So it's 9.7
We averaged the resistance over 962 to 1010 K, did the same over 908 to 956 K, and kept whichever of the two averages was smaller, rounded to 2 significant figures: 8.7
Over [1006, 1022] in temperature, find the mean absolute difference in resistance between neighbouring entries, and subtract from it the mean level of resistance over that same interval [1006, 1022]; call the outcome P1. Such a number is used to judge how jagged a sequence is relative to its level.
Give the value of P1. -8.4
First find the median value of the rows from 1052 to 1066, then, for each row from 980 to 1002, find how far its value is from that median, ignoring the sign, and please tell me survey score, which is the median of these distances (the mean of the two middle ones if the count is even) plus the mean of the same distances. 1.7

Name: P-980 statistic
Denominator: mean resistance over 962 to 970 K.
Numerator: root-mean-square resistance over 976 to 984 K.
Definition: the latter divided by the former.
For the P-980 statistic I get 1.17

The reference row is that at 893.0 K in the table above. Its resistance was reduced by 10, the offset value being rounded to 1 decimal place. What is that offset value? -4.6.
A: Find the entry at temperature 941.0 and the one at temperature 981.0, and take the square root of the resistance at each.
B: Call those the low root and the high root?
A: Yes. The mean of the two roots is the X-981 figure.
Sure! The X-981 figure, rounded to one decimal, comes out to 3.1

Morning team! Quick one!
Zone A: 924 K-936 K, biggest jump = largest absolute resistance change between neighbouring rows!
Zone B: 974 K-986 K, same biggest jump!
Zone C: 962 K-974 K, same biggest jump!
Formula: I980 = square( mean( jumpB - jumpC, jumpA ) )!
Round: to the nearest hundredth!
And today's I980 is 0.00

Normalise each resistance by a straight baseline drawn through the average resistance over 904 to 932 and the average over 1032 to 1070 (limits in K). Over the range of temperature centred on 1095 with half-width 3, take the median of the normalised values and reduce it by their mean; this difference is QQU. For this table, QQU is -0.012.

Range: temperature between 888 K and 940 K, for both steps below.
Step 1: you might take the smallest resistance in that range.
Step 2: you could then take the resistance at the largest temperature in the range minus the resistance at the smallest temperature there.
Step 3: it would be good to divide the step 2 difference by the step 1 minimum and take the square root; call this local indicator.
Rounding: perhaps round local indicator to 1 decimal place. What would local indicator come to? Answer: 0.9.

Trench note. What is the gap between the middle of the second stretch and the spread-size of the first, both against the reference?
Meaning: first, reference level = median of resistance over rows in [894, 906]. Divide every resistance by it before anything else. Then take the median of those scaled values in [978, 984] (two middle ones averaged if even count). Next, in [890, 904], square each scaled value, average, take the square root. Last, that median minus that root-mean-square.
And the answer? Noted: 1.1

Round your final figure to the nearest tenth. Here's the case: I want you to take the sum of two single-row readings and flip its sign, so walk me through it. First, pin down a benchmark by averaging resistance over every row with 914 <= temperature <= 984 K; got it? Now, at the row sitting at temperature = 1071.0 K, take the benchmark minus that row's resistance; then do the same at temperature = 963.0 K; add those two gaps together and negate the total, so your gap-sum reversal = 0.6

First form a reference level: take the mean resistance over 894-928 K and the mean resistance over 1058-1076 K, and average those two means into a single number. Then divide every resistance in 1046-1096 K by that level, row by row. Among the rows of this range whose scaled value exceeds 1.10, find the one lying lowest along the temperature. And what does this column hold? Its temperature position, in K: 1047.0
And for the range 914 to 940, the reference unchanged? 939.0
